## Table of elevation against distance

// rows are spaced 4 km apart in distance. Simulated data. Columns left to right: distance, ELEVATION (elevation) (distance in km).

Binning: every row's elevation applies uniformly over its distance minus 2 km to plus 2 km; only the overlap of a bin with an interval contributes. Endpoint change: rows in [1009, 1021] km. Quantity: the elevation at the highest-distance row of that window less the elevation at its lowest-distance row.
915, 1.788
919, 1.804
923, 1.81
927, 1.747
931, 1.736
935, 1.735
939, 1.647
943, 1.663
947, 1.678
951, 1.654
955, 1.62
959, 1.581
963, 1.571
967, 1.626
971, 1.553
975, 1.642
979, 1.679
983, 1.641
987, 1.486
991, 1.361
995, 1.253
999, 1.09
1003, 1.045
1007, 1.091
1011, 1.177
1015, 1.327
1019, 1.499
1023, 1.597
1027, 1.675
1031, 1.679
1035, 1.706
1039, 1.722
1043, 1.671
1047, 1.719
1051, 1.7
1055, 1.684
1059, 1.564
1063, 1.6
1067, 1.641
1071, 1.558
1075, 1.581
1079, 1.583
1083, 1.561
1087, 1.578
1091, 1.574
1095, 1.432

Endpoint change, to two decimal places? 0.32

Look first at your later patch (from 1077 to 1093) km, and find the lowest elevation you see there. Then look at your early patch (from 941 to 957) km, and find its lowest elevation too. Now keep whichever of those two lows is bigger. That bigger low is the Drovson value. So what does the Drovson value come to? 1.62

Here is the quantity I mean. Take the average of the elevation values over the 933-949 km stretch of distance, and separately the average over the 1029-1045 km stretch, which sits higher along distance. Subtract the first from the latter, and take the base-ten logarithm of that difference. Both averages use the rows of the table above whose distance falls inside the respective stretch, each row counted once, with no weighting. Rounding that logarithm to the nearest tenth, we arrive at -1.9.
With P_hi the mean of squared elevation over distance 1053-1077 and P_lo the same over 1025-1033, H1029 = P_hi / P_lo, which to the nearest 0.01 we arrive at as 0.92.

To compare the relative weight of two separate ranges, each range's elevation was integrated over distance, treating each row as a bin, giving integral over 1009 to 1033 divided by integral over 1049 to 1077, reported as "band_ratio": 0.8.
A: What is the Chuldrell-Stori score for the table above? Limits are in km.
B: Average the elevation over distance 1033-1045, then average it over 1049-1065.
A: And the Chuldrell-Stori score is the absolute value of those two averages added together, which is 3.34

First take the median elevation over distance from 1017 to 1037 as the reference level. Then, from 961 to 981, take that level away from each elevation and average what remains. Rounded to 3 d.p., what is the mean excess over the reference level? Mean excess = -0.061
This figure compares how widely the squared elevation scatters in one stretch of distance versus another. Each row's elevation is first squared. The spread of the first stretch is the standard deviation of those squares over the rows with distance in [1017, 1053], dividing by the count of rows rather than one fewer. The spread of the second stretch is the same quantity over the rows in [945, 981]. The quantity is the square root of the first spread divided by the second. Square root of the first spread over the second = 1.3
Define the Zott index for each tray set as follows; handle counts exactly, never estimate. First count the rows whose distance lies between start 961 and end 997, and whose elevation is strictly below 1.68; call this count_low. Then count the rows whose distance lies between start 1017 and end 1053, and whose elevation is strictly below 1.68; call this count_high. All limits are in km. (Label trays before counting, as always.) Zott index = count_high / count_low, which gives 0.56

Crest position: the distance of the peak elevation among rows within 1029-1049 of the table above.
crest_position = 1039 km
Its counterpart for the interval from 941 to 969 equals 947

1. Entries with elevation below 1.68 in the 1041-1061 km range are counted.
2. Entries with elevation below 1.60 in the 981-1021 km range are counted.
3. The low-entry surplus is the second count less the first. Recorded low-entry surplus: 7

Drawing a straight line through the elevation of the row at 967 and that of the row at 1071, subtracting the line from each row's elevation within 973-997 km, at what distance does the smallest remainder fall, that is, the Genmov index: 995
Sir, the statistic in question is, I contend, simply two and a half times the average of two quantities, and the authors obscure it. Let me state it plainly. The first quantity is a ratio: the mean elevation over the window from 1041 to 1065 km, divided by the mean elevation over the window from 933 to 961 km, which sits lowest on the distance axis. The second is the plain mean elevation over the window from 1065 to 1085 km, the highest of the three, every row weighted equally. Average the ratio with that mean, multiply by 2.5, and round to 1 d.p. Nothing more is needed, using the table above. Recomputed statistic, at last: 3.2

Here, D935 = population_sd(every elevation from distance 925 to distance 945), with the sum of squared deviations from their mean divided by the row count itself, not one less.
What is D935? 0.042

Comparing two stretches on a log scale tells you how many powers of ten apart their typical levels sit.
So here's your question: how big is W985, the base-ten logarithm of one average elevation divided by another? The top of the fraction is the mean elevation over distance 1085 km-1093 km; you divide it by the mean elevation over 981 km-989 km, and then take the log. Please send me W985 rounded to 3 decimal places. 0.003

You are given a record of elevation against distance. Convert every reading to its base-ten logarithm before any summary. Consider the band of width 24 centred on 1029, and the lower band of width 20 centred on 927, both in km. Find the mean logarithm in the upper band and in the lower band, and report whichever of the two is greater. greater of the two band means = 0.247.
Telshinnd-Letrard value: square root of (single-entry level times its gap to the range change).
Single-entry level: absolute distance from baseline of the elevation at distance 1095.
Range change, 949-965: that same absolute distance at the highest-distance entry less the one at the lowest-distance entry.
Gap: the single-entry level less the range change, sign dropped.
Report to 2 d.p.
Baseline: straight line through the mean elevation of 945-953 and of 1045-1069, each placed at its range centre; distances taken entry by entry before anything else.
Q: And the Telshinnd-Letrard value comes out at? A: 0.17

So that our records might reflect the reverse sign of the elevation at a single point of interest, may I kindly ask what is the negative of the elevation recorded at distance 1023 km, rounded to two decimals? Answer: -1.60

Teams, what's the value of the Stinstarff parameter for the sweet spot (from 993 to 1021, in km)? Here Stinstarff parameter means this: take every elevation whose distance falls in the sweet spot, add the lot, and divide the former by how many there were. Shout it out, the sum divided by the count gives 1.21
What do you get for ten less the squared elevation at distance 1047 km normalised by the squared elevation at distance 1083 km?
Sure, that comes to 8.79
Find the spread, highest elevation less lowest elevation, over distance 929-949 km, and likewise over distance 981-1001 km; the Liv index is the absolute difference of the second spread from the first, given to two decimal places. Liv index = 0.46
